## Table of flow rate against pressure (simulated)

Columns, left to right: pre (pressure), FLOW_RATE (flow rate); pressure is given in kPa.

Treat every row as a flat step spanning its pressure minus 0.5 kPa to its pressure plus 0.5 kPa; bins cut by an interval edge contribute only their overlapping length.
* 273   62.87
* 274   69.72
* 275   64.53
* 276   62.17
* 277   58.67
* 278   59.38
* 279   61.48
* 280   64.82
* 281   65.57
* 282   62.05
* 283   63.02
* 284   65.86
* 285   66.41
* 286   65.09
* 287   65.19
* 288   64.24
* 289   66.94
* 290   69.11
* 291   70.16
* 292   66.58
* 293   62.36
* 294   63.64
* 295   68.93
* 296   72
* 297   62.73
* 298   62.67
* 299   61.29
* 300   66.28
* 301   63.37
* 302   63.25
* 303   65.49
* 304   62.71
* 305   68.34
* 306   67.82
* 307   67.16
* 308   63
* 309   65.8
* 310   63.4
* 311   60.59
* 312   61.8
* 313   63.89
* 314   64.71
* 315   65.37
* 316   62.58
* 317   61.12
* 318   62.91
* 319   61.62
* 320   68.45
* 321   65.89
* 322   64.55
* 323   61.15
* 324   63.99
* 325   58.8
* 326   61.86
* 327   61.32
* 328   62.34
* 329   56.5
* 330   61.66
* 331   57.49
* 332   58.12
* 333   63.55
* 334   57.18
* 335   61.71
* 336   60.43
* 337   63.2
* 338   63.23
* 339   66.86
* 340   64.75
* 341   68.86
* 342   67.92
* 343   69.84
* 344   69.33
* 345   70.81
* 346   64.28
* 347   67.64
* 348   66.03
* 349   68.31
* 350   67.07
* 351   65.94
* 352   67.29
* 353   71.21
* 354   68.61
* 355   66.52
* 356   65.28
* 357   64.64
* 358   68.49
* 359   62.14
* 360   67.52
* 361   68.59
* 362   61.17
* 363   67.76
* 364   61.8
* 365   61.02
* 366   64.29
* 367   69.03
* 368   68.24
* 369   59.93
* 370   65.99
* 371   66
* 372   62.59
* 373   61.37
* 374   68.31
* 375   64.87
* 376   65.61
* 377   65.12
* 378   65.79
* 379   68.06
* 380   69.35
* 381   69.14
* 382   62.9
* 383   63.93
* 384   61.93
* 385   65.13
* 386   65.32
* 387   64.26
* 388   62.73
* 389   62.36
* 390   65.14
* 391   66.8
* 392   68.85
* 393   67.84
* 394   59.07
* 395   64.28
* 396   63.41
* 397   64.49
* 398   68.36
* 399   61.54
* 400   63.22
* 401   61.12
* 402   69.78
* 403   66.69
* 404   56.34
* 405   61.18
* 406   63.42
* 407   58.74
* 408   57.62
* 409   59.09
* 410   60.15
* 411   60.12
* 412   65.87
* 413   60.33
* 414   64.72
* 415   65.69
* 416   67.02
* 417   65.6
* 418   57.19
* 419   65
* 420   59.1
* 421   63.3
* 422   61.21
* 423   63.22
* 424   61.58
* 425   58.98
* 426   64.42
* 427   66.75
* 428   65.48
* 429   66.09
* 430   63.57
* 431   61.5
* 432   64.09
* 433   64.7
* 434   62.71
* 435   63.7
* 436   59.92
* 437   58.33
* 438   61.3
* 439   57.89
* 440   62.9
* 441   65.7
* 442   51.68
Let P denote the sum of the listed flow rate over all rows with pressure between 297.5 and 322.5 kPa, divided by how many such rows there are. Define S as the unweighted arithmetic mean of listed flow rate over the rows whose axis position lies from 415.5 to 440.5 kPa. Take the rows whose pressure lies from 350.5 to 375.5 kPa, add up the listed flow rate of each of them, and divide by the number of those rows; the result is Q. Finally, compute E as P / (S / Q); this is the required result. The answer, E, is 67.2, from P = 64.2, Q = 65.5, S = 62.6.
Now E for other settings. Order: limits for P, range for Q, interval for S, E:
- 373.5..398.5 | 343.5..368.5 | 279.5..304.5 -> 66.7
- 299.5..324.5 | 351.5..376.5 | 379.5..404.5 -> 65.2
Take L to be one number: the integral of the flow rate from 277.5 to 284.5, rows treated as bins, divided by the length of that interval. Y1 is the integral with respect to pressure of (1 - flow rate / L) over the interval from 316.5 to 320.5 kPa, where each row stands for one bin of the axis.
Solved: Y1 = -0.02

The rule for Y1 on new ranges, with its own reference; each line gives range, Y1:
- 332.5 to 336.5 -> 0.16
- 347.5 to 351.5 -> -0.23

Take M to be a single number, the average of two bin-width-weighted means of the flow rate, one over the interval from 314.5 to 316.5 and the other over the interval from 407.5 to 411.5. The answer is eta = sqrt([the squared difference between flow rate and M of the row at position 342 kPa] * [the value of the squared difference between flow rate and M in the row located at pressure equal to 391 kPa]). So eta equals 33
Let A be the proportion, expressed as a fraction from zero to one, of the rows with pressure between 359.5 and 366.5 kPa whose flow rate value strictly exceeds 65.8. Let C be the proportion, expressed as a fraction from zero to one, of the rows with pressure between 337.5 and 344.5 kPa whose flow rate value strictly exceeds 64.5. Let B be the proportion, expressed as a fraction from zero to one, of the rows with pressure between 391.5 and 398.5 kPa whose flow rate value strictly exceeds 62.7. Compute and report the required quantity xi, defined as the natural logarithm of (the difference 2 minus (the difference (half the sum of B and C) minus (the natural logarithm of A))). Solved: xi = -1.2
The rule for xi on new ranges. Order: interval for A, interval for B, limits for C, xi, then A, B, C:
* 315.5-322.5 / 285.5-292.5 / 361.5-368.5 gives -3.4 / 0.29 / 1.00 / 0.4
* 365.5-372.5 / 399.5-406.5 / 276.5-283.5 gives 0.0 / 0.57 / 0.57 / 0.3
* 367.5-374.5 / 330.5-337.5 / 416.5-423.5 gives 0.1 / 0.57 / 0.29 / 0.3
